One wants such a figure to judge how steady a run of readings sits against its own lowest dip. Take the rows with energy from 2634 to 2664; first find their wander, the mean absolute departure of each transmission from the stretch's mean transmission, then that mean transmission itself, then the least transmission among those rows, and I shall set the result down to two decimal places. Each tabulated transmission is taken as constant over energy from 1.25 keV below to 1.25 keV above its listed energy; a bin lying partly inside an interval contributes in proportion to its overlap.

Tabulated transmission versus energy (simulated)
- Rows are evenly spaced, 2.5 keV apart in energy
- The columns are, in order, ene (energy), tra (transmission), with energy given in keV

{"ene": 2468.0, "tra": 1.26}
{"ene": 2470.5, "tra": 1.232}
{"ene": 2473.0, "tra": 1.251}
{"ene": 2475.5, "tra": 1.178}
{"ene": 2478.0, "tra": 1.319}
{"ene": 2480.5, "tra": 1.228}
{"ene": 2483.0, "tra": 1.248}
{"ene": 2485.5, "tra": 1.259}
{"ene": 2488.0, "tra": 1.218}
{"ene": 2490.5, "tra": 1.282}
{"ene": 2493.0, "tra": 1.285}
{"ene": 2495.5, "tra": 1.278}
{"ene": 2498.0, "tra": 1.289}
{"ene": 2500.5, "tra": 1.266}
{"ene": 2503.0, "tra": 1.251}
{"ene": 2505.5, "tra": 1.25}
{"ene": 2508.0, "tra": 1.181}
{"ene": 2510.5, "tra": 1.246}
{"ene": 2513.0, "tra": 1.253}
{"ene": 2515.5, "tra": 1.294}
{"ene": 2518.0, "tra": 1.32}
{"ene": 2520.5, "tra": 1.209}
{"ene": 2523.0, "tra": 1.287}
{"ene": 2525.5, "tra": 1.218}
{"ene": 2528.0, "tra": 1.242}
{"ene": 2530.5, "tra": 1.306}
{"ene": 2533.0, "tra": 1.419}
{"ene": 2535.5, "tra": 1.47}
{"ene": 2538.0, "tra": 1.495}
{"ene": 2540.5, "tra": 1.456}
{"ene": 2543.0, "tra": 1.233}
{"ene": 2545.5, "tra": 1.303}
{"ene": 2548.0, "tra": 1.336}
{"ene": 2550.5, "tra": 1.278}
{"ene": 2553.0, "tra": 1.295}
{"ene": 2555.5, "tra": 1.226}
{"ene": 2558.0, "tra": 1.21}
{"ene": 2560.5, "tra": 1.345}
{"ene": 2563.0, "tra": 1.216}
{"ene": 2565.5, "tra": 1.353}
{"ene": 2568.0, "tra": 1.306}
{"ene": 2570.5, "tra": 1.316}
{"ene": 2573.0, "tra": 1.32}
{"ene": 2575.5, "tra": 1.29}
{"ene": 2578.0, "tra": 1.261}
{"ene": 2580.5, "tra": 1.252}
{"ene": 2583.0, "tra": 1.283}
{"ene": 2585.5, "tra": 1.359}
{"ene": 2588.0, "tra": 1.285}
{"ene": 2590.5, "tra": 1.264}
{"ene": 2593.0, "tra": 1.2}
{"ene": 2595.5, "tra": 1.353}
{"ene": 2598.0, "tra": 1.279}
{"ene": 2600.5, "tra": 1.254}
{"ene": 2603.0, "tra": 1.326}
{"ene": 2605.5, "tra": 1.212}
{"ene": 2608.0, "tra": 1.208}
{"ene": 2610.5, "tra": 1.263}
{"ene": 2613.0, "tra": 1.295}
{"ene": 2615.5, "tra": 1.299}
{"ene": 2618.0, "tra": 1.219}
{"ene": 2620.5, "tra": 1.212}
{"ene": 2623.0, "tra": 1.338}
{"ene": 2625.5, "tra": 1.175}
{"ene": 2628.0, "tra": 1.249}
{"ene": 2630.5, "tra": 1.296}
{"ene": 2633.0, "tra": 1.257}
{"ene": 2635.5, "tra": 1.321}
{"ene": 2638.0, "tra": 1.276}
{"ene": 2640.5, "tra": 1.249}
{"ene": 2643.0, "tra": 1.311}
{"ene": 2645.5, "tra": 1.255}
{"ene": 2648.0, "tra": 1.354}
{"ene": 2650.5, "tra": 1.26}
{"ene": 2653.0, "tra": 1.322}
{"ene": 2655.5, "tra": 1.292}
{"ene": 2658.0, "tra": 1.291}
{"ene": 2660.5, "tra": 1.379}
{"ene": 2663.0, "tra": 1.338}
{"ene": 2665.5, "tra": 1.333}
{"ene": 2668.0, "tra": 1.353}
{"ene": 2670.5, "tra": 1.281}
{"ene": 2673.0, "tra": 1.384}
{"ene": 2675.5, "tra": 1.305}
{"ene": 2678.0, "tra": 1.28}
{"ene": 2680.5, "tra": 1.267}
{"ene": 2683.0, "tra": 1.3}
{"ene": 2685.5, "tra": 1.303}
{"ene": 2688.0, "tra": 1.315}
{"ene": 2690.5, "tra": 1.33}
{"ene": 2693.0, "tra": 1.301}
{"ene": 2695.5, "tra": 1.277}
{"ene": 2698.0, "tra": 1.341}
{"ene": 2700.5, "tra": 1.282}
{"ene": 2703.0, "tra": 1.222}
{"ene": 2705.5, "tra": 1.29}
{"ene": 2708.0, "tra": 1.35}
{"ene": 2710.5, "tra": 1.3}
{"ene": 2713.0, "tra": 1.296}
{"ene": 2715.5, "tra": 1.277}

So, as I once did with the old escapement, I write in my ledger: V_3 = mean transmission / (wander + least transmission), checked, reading 1.02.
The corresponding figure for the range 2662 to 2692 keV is 1.02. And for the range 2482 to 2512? 1.04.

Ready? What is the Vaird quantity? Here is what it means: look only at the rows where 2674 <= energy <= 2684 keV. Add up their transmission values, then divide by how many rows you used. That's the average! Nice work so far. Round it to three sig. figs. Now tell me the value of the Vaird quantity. 1.29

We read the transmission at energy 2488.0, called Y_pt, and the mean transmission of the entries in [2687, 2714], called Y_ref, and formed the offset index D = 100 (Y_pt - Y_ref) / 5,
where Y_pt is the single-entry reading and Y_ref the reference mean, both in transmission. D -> -1.6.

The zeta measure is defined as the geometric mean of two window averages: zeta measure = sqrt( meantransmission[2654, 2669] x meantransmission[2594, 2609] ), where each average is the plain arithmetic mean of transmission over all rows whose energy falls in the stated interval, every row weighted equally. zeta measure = 1.301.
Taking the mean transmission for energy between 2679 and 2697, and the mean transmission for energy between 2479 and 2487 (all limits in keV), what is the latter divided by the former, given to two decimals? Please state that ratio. 0.96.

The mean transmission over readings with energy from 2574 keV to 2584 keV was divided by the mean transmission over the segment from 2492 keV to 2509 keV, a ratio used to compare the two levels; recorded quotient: 1.01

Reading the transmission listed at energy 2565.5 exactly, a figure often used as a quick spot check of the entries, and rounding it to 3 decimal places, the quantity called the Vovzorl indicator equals 1.353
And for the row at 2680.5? 1.267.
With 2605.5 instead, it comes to 1.212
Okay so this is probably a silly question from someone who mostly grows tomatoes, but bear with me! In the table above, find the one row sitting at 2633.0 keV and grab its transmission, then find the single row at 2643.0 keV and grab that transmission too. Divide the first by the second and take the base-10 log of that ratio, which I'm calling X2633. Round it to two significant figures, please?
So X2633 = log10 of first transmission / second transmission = -0.018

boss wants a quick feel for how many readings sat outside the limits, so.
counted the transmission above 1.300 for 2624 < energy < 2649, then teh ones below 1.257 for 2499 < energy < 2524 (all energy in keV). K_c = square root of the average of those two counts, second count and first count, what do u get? 2.12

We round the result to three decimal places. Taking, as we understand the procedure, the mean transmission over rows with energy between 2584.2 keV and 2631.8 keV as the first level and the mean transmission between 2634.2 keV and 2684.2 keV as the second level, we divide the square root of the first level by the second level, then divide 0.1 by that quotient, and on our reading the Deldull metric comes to 0.116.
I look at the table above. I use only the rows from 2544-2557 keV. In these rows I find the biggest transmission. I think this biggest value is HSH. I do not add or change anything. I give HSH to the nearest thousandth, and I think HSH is 1.336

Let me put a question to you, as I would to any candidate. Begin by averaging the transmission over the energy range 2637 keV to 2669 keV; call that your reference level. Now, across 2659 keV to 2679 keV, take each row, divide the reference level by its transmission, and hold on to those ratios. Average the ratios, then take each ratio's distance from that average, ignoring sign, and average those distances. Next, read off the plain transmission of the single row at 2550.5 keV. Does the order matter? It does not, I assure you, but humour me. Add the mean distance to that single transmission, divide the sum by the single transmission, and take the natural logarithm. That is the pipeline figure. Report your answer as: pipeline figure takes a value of 0.019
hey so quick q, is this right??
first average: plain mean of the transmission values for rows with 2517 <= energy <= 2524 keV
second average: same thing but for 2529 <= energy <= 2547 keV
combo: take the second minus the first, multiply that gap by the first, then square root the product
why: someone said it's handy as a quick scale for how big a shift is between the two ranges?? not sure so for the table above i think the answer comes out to 0.38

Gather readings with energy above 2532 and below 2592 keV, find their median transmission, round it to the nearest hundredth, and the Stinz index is 1.30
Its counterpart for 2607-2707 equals 1.29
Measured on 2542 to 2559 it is 1.28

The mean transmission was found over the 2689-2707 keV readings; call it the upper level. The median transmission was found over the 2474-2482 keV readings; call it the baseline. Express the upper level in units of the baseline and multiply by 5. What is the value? 5.26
